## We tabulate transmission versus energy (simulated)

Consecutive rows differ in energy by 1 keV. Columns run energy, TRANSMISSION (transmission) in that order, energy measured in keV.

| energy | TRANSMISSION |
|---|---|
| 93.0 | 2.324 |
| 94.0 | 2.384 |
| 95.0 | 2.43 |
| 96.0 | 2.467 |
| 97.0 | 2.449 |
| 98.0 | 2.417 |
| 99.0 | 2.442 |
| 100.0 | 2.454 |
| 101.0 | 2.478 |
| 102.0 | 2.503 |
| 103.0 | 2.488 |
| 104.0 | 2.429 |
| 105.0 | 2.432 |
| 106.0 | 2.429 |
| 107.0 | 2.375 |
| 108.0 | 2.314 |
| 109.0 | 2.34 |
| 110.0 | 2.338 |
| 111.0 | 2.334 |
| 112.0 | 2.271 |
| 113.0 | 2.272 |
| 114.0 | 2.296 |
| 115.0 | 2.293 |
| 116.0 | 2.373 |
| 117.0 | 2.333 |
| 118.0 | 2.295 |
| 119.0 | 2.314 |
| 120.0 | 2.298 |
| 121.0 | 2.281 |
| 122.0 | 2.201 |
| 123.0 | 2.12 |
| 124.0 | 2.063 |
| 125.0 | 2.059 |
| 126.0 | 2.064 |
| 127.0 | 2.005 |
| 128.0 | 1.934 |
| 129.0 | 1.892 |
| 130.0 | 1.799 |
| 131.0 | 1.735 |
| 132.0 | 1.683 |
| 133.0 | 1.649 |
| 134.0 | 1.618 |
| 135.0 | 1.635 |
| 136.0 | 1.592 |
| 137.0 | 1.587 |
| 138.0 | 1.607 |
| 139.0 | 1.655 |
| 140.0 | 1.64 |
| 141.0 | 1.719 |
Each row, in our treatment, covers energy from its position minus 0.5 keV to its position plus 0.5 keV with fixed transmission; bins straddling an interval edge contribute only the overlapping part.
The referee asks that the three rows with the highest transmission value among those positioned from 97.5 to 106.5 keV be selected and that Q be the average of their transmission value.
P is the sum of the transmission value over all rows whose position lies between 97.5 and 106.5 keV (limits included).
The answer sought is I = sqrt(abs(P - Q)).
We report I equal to 4.43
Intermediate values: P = 22.1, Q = 2.5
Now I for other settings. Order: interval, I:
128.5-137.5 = 3.66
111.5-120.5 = 4.29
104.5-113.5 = 4.32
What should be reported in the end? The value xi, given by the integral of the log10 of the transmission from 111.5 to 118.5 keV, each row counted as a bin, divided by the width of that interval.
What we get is 0.363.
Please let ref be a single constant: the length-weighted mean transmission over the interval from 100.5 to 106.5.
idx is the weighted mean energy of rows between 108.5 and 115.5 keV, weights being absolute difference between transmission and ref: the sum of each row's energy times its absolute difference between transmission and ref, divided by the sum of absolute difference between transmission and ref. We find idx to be 112.3 keV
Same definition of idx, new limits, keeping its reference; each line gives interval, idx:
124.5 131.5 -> 128.4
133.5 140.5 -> 137.0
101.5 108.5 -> 106.1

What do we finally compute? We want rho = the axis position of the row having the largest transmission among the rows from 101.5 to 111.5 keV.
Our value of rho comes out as 102.0 keV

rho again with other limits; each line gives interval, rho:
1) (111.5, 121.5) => 116.0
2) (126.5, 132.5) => 127.0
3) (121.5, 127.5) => 122.0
